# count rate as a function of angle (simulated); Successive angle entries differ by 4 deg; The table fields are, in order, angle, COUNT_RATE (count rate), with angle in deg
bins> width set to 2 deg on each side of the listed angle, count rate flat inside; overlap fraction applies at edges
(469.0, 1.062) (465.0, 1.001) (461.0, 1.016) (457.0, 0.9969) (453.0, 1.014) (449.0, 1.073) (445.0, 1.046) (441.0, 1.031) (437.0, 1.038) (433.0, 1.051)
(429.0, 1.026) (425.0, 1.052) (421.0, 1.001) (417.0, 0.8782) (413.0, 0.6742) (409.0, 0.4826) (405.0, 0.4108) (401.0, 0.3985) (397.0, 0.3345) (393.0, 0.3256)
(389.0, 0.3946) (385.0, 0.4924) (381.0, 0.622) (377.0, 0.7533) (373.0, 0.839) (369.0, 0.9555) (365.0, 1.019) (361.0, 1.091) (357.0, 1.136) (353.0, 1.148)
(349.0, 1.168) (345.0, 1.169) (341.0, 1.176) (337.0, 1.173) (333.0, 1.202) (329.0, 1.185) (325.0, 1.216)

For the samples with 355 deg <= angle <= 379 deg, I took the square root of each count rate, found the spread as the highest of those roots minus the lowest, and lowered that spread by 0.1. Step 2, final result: 0.10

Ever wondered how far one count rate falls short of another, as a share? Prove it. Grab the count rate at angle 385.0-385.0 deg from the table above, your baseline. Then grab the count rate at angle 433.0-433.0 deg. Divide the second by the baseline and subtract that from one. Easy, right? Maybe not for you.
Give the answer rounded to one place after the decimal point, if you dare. -1.1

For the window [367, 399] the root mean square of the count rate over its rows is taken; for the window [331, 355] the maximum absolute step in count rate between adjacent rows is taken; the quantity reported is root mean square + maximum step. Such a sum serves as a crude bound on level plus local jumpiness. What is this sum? 0.66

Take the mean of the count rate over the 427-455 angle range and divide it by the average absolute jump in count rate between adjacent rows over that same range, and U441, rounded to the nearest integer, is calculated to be 43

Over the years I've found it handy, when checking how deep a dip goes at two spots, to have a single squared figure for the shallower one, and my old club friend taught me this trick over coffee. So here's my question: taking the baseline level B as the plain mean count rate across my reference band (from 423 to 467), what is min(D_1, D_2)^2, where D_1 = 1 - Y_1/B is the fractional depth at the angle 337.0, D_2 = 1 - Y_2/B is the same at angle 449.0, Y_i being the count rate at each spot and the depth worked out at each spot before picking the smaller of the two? 0.019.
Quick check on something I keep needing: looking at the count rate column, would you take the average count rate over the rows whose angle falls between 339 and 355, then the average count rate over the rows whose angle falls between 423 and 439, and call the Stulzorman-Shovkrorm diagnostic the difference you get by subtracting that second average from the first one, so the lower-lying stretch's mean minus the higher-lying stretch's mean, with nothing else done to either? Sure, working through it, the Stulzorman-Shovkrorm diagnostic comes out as 0.12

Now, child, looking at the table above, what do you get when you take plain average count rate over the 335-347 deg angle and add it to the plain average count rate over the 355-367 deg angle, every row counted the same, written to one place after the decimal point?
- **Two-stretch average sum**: 2.3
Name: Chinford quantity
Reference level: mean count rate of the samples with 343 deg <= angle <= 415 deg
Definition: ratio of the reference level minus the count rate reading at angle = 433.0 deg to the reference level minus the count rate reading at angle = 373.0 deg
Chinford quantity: 3.3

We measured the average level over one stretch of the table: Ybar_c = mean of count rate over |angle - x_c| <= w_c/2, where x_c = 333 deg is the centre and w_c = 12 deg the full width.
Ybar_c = 1.2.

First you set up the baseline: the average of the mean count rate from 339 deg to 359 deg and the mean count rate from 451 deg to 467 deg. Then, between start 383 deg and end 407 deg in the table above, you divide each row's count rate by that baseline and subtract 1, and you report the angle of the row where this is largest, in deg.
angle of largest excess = 385.0 deg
